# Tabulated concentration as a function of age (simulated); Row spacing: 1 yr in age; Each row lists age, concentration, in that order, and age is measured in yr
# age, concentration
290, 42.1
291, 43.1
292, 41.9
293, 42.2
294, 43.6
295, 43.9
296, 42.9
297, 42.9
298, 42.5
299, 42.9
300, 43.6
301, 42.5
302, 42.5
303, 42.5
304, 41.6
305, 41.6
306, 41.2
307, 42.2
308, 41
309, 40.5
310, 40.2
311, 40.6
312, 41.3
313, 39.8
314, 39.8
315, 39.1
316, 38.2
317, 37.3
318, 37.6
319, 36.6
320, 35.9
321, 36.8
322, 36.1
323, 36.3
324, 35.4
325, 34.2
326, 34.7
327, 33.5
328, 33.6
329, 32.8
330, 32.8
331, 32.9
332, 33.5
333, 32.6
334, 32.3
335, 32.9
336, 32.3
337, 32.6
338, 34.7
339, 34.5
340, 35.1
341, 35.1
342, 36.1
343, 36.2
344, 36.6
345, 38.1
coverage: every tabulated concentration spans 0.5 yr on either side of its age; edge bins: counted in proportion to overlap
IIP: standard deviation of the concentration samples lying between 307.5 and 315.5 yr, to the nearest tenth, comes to 0.7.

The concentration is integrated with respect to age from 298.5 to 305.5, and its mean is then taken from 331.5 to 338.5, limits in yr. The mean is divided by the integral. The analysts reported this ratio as 0.11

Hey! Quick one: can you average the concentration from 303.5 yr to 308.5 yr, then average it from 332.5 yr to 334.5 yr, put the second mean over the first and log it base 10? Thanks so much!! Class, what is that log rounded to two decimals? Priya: -0.11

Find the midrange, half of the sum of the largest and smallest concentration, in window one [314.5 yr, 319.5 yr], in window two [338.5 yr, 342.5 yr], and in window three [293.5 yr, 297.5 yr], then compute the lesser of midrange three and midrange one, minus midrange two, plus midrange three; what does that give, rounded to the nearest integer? 46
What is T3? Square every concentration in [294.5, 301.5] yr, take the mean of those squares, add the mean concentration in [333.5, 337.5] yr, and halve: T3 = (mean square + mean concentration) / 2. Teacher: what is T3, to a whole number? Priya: 942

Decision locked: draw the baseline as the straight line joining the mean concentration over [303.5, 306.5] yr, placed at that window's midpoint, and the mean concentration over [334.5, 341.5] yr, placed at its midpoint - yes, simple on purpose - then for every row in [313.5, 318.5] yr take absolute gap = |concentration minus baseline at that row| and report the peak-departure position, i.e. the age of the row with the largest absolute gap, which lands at 317 yr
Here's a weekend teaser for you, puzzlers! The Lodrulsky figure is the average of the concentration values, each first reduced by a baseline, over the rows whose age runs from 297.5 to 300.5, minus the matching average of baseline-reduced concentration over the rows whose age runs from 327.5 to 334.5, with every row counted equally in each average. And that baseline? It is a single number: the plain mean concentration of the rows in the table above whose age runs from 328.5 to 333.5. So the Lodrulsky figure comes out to 10.1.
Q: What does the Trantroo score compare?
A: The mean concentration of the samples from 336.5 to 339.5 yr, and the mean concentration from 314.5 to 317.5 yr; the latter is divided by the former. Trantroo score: 1.13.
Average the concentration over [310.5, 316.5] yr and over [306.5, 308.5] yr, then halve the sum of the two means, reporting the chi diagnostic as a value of 40.7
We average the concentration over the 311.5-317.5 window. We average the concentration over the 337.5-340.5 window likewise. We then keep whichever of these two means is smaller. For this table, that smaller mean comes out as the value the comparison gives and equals 34.8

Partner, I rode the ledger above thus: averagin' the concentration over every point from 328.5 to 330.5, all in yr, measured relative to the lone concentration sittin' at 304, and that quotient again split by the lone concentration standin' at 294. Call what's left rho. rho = 0.0181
